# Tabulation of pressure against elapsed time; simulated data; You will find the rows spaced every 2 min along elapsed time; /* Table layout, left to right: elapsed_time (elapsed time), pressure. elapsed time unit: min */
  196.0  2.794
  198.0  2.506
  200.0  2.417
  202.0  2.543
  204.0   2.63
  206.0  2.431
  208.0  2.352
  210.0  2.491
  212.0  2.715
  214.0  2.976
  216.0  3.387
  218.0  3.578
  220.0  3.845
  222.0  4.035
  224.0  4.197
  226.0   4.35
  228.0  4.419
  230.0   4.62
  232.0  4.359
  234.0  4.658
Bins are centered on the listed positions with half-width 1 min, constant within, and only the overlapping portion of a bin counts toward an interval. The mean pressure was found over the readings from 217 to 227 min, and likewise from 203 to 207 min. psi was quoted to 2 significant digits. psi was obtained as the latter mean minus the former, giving -1.5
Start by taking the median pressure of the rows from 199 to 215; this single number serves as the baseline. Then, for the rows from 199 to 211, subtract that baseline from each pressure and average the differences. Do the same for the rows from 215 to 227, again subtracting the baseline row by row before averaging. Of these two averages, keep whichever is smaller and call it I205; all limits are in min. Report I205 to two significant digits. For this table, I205 -0.040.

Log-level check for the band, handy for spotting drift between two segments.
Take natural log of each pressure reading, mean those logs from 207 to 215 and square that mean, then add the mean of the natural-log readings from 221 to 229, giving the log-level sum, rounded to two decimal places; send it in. 2.38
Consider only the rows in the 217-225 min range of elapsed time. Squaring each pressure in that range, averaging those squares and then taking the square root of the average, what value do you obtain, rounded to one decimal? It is 3.9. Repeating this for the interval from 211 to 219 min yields 3.2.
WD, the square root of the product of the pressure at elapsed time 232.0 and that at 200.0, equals 3.2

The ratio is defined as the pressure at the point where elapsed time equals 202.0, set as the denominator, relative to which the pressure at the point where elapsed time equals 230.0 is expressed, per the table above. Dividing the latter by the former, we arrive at 1.8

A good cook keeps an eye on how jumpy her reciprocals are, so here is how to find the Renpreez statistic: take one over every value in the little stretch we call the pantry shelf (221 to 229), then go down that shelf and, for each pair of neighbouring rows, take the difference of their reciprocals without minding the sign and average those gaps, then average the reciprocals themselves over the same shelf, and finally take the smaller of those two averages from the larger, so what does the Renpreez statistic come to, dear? 0.23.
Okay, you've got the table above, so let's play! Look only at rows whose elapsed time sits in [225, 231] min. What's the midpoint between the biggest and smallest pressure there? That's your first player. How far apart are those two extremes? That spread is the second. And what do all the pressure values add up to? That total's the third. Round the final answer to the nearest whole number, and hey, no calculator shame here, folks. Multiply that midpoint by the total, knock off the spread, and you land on 60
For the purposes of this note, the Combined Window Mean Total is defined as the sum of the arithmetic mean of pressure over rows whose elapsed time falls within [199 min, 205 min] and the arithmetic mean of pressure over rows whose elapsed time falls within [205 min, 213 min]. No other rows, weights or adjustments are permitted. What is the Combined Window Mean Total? 5.0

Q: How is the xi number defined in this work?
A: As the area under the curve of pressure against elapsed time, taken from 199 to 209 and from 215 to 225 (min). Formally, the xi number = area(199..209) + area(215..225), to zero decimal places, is 63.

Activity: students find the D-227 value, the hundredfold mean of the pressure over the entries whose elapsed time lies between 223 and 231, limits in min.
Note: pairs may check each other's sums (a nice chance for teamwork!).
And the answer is 440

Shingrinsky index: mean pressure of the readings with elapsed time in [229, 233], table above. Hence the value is 4.5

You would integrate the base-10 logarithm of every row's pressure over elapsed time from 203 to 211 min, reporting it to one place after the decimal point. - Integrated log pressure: 3.1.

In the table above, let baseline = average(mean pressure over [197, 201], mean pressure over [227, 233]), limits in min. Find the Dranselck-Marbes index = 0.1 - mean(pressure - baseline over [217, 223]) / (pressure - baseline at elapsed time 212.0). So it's 0.57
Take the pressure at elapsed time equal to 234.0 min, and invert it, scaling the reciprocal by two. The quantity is 0.43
